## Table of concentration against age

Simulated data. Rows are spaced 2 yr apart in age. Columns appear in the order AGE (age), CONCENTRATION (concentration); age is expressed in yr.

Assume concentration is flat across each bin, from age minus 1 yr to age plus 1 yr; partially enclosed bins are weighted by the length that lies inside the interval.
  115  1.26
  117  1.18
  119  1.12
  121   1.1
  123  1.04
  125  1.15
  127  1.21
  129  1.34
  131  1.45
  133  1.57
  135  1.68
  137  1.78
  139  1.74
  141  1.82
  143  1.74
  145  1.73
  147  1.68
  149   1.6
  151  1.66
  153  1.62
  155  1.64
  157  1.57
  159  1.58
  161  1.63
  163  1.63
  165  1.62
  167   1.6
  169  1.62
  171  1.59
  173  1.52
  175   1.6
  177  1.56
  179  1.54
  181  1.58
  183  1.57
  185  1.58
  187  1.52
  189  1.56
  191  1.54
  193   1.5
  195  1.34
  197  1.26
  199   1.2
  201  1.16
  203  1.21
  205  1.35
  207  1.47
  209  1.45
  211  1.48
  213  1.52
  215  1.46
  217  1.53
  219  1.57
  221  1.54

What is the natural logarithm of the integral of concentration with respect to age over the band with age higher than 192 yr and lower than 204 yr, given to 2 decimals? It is 2.73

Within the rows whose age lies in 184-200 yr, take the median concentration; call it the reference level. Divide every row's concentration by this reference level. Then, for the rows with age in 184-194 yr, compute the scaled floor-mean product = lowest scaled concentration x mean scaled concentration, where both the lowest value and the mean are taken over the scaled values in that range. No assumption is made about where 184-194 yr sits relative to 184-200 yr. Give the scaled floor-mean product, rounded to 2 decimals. 1.01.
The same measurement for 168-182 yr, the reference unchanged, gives 1.05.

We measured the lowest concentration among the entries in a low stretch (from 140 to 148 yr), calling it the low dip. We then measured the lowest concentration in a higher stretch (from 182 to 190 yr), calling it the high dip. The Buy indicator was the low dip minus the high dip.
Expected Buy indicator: 0.16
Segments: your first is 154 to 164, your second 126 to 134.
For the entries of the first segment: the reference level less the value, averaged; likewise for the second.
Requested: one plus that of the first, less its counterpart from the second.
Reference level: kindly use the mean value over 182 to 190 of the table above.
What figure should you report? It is 0.78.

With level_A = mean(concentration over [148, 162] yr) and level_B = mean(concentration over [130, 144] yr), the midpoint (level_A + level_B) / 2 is 1.65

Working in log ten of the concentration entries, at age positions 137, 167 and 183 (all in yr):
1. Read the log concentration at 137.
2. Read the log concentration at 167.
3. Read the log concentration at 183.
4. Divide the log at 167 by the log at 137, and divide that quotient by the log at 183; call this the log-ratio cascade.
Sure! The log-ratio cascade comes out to 4.2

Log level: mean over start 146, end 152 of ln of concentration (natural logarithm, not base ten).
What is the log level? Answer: 0.50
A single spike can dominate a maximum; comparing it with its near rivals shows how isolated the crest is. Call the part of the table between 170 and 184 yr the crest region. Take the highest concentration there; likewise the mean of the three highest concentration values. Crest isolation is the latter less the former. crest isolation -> -0.010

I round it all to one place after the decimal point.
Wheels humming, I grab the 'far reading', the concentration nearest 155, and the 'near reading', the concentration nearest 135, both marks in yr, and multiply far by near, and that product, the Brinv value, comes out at 2.8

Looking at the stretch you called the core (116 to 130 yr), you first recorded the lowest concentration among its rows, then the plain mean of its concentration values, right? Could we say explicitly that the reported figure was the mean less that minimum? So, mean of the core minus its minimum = 0.12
